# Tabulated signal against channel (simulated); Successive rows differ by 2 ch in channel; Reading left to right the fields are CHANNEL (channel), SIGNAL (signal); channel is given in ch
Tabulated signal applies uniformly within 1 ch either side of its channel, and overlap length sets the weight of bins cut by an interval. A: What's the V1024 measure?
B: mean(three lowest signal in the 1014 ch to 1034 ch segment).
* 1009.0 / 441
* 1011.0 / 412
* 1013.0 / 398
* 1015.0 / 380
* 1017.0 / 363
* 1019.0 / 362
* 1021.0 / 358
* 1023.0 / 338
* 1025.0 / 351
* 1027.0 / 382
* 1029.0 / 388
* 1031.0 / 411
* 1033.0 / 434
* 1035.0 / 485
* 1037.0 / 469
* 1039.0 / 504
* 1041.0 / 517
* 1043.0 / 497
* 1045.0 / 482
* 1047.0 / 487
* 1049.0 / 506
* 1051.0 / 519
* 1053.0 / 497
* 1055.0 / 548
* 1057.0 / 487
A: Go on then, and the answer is 349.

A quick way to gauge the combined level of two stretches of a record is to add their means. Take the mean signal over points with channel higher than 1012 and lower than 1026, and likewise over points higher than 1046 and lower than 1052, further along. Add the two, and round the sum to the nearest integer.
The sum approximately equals 868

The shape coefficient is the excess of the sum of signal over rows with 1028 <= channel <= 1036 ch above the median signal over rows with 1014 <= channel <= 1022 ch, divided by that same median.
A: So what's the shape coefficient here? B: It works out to 3.7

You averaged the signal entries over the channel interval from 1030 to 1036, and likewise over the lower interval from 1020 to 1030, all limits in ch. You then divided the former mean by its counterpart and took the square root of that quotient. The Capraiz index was 1.10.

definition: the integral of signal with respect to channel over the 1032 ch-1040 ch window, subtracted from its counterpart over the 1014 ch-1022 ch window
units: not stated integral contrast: -858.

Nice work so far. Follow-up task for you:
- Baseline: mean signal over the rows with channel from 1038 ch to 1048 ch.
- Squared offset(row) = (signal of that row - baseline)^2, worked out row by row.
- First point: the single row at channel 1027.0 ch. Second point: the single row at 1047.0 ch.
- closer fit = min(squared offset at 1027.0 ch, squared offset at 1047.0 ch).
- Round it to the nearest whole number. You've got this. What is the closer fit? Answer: 108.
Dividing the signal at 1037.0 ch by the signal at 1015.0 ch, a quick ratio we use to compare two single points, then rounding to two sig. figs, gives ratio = 1.2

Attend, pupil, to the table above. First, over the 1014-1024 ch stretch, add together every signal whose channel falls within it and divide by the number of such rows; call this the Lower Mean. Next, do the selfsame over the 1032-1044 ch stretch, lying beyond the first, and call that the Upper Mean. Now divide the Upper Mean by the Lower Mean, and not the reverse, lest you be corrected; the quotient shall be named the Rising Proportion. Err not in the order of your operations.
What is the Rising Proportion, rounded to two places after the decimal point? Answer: 1.34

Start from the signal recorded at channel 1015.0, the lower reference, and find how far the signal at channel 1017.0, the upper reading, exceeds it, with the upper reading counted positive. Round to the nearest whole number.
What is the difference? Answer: -17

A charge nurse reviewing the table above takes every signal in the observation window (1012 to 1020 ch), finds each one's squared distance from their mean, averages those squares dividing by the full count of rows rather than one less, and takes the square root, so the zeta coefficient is 15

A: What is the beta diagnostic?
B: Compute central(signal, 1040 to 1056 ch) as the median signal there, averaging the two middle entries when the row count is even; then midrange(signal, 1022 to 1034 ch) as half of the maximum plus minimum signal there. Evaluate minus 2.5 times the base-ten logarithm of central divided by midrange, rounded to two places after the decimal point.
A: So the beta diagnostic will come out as -0.28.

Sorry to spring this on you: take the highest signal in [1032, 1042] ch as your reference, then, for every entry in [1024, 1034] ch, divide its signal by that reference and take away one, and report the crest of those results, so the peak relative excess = -0.16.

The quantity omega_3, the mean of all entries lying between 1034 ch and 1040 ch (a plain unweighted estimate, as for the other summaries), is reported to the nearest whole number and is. 486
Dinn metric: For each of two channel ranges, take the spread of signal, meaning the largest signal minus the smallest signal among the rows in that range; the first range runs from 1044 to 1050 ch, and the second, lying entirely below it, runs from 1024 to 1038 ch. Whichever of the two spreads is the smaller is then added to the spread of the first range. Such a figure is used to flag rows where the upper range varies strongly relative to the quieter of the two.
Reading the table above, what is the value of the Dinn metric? 48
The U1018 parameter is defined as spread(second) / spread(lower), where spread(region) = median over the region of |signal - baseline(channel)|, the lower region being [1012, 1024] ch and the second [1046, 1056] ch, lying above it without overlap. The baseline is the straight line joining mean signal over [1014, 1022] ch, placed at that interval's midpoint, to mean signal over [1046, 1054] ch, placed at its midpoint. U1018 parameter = 0.52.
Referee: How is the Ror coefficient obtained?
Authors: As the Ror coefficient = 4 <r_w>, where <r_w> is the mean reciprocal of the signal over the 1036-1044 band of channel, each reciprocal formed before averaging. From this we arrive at 0.0081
